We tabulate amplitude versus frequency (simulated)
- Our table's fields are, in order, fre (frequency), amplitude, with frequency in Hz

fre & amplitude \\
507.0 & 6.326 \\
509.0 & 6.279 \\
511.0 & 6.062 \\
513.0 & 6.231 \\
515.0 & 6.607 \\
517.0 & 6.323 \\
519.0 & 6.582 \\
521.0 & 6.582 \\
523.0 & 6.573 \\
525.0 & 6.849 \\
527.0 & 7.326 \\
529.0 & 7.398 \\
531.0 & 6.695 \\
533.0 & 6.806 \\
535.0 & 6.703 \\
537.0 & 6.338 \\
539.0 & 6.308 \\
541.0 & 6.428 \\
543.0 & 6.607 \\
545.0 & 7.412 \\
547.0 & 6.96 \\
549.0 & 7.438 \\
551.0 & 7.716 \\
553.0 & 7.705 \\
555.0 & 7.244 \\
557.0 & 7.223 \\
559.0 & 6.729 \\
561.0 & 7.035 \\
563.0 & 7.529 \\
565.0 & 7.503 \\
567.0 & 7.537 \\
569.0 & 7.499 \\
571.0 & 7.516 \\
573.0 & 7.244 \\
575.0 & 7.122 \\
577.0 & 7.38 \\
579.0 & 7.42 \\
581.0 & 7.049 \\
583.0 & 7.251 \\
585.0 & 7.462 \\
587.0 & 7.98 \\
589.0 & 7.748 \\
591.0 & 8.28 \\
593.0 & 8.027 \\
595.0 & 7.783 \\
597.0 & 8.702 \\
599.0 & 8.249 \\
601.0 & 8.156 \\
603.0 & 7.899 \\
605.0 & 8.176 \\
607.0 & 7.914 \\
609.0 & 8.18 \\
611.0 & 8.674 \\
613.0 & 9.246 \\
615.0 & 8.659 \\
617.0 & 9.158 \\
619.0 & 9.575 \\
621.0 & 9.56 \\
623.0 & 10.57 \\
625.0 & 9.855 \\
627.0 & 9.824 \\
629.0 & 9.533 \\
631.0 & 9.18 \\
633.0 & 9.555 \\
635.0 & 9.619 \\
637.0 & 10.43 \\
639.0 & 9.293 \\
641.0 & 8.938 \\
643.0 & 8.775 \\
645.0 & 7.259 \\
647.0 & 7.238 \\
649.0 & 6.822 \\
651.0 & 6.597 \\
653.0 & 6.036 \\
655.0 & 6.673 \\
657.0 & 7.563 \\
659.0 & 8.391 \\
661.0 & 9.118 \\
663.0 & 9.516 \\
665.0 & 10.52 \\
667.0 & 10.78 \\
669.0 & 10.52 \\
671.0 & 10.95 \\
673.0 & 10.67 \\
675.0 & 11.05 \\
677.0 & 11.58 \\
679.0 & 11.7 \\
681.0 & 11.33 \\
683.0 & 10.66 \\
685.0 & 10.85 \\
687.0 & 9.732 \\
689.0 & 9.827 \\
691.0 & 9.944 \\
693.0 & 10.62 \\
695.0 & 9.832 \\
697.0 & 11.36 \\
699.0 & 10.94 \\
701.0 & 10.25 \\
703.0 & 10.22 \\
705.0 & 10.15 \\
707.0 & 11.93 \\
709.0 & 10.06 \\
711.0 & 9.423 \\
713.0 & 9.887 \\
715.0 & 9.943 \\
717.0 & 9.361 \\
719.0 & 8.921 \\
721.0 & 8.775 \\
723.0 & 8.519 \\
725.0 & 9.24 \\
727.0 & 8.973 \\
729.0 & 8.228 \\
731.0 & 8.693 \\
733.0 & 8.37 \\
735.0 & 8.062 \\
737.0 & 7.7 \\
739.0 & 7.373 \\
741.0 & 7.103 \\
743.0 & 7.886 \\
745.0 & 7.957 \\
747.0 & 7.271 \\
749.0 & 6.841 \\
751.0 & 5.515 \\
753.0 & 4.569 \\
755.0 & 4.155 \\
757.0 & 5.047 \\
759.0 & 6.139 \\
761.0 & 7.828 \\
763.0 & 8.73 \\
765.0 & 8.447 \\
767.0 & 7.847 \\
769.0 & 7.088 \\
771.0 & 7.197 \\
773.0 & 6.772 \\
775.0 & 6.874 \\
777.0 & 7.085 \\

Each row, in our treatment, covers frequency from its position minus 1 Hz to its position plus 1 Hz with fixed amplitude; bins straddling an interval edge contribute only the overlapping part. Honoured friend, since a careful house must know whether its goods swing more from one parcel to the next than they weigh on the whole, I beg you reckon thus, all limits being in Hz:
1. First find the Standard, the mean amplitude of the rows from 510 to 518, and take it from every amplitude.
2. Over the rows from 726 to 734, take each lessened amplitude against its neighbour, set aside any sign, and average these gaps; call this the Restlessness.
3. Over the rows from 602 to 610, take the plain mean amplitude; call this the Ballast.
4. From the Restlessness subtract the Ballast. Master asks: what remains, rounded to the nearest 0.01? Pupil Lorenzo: -7.53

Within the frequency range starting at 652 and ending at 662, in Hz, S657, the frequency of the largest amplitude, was 661.0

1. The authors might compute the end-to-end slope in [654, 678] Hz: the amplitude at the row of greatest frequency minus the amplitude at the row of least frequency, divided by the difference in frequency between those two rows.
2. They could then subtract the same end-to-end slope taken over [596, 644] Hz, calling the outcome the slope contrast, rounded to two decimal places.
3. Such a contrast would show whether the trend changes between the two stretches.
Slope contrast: 0.22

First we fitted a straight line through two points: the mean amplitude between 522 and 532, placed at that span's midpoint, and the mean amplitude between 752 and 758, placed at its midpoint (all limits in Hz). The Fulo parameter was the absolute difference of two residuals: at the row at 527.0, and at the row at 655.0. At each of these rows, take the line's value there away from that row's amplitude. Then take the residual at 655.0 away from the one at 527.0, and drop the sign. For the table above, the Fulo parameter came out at 0.7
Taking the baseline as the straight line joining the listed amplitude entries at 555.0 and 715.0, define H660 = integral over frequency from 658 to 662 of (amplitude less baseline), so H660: -1.0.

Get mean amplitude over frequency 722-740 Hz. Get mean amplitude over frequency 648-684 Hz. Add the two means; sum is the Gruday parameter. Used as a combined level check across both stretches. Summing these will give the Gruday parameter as 17.8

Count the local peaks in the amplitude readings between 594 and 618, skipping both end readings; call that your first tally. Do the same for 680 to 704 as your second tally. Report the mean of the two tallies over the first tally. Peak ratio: 1.0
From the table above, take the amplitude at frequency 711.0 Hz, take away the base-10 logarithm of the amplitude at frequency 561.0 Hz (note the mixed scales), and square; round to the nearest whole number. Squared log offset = 74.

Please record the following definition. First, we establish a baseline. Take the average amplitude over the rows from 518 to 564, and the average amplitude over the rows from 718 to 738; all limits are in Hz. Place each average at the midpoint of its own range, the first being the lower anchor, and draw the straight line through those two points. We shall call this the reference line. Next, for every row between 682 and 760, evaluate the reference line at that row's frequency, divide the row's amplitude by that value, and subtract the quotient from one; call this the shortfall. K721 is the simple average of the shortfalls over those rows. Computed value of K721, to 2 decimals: -0.03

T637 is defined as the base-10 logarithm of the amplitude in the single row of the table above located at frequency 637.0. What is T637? 1.02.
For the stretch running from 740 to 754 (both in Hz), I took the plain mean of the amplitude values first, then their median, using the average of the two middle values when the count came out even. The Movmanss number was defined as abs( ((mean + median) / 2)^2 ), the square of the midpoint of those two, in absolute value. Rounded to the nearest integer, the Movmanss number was 48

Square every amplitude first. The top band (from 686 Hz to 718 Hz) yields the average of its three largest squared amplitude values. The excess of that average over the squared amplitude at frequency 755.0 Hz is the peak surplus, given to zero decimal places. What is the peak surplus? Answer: 113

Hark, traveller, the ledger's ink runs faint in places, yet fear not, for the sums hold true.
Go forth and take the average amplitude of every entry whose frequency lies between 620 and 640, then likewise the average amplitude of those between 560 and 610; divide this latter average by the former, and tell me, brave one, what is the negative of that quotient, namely -0.79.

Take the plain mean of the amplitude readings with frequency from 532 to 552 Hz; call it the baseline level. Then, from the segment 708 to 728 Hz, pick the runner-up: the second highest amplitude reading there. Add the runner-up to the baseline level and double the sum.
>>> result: 33.6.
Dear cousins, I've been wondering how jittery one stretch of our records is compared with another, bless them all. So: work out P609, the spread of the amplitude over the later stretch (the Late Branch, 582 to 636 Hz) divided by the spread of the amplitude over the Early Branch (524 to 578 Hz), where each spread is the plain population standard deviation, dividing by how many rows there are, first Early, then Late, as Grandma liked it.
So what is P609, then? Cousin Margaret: 2.05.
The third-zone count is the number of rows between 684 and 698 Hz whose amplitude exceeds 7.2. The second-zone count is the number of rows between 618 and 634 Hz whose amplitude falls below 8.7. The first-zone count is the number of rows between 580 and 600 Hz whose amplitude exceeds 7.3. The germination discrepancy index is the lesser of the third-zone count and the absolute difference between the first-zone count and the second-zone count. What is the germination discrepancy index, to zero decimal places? 7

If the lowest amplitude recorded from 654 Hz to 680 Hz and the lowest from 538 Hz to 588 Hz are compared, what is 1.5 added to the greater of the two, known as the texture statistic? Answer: 8.2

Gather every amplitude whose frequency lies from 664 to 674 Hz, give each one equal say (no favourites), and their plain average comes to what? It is 11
